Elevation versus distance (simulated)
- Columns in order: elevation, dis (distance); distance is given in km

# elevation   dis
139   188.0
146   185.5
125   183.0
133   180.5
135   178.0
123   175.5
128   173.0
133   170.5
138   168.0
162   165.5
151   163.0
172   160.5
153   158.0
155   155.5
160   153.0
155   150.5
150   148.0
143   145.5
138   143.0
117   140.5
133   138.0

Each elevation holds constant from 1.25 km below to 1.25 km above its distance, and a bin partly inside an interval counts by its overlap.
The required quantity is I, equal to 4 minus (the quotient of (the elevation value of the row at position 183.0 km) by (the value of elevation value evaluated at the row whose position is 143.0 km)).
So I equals 3.09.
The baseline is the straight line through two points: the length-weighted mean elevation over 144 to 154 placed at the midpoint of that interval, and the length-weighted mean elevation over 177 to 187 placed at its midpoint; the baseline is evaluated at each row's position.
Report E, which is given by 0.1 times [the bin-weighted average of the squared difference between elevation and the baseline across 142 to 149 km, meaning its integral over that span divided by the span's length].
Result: 13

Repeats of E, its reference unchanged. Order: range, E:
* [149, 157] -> 6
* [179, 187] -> 8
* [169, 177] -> 13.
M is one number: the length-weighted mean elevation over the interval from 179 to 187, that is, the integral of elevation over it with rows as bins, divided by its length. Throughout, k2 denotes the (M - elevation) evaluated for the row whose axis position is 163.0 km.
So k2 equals -16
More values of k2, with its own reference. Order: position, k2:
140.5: 18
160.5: -37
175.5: 12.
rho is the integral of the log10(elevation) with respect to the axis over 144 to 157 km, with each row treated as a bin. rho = 28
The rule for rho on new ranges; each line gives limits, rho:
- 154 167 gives 29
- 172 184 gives 25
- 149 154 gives 11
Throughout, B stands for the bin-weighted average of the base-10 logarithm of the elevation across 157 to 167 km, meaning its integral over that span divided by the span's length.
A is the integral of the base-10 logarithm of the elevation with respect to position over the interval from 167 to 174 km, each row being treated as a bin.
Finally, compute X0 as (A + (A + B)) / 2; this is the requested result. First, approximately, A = 15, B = 2.20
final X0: 16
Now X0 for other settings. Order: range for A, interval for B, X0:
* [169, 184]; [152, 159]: 33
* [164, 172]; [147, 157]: 18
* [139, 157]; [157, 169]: 40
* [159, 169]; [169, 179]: 23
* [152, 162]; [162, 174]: 23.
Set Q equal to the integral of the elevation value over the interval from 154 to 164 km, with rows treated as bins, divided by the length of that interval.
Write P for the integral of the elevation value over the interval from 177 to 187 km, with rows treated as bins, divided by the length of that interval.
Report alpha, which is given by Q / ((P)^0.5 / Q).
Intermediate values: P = 135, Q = 158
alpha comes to 2149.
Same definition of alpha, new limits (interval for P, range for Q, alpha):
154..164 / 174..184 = 1326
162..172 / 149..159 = 2010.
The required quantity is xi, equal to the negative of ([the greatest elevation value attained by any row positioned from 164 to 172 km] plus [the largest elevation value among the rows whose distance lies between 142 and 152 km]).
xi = -317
